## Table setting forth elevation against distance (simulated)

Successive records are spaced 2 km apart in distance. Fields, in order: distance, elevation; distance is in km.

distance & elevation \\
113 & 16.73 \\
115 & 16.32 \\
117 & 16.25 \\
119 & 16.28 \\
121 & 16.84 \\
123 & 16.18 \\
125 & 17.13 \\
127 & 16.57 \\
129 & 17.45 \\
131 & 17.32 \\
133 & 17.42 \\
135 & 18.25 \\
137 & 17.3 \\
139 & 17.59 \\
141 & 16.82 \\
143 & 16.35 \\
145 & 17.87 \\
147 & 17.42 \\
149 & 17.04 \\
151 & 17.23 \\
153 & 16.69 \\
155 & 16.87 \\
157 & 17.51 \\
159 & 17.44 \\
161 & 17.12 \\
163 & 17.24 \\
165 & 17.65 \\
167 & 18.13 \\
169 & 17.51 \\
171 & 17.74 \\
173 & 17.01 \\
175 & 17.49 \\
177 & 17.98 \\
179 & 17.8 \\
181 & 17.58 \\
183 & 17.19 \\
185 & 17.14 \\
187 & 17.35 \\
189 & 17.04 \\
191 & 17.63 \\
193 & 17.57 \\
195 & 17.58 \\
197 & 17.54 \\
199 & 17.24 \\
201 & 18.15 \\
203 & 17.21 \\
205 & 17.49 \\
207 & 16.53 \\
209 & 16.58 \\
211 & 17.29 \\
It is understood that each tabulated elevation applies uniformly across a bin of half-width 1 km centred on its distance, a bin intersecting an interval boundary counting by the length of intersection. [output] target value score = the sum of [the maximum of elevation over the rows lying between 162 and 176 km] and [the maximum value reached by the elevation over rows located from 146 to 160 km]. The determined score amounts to 35.6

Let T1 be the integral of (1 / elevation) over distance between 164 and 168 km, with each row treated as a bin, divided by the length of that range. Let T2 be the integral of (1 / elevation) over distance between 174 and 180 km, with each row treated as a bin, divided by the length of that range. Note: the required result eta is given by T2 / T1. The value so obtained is 1.01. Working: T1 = 0.0559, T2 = 0.0563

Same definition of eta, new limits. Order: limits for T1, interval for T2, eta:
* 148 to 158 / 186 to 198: 0.98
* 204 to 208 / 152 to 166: 0.99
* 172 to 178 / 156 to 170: 1.00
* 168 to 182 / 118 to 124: 1.07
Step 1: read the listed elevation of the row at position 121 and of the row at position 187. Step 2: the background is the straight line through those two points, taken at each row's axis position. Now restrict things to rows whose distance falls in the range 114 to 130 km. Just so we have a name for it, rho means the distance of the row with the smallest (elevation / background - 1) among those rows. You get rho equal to 123 km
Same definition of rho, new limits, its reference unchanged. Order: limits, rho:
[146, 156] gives 153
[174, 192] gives 189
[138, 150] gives 143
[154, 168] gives 155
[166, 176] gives 173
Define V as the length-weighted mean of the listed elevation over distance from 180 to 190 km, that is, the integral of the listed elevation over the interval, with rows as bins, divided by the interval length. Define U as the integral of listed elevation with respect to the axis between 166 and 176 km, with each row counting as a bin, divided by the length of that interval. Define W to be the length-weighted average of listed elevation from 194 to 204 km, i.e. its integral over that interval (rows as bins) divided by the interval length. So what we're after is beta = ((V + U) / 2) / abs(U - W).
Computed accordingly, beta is 544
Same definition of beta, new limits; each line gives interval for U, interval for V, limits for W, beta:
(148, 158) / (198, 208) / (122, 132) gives 125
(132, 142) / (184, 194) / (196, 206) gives 348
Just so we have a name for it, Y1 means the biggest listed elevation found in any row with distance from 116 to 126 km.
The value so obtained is 17.13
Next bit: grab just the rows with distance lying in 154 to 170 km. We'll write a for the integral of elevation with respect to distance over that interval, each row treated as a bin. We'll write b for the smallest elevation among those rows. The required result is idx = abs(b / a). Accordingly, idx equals 0.0605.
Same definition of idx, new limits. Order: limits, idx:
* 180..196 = 0.0613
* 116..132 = 0.0604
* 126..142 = 0.0597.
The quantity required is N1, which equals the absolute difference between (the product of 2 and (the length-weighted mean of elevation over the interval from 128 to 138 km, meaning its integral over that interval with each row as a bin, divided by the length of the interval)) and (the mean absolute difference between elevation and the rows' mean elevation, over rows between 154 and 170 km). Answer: 34.8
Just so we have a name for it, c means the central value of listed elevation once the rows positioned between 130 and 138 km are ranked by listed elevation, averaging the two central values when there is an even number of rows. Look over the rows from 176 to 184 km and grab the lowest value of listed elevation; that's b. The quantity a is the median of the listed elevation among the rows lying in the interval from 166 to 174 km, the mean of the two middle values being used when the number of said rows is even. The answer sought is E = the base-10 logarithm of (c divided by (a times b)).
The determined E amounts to -1.24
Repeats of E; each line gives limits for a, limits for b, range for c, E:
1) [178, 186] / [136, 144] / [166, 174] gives -1.21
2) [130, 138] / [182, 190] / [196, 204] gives -1.23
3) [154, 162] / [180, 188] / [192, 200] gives -1.23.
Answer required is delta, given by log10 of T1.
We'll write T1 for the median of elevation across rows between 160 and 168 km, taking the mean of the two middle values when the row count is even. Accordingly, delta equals 1.24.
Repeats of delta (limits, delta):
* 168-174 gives 1.24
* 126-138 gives 1.24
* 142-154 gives 1.23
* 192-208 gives 1.24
